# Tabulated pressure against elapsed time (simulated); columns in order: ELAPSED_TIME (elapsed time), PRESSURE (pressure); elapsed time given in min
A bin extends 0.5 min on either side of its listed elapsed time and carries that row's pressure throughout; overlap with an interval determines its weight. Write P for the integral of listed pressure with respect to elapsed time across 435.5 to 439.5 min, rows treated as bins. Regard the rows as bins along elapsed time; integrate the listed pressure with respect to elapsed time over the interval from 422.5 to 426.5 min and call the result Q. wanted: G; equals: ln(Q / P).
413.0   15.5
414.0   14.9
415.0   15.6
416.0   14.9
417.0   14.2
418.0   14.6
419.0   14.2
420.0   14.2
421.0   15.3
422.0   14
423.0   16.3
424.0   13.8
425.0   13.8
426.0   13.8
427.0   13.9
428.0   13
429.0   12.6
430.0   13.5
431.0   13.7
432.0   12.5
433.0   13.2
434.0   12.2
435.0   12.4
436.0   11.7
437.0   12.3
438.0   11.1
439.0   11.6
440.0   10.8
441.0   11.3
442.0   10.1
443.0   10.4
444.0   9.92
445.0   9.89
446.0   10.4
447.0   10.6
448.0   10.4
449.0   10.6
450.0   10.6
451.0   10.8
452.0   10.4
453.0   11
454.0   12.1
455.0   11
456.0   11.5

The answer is 0.2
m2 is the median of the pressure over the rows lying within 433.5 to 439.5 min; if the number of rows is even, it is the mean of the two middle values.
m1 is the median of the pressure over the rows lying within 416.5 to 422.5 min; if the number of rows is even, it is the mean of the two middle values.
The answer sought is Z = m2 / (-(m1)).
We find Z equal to -0.84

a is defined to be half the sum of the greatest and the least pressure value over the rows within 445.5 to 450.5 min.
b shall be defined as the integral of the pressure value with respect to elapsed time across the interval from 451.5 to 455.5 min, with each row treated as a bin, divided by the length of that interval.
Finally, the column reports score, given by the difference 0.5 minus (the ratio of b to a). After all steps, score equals -0.56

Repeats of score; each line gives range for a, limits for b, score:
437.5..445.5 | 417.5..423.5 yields -0.87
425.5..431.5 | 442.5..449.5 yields -0.28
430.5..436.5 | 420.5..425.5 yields -0.65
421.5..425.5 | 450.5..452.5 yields -0.20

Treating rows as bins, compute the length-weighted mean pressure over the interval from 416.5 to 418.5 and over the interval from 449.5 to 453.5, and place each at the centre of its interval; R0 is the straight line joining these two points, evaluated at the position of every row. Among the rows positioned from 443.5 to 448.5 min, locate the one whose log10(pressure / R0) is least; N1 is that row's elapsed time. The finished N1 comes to 444.0 min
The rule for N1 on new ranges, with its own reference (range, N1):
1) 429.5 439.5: 438.0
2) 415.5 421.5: 417.0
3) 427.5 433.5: 429.0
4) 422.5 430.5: 429.0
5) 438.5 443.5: 442.0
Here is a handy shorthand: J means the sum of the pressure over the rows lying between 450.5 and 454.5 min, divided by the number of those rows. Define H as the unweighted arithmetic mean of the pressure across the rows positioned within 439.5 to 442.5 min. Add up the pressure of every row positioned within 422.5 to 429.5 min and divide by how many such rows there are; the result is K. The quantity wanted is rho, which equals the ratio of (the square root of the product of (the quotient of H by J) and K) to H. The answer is 0.34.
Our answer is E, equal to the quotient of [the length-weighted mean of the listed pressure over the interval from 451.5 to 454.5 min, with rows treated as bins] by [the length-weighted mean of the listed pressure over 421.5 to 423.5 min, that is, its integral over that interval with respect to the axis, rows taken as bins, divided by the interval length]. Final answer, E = 0.74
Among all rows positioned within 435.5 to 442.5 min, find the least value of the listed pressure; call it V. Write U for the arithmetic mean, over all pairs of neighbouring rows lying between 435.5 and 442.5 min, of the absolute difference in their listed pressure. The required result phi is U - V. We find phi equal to -9.3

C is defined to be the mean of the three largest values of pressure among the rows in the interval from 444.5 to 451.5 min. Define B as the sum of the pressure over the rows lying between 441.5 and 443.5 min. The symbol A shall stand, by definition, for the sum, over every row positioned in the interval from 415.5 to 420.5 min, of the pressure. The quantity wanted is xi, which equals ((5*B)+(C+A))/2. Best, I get 93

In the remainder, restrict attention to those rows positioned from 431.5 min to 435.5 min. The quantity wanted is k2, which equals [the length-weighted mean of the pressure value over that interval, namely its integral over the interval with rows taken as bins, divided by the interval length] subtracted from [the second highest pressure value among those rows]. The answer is -0.1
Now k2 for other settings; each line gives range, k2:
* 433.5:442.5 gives 0.8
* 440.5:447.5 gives 0.2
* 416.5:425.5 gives 0.8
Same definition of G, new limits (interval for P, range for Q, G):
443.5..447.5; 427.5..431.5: 0.3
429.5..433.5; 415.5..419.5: 0.1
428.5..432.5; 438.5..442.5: -0.2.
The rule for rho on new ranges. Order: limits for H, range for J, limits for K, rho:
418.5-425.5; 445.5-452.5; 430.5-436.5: 0.29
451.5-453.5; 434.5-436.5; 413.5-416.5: 0.34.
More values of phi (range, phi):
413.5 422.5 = -13.3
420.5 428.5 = -12.0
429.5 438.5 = -10.4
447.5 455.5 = -9.9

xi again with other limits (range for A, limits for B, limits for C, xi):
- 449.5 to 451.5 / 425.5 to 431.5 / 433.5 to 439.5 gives 218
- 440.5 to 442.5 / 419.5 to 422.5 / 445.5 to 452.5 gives 125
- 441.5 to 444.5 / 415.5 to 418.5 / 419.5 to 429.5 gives 132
